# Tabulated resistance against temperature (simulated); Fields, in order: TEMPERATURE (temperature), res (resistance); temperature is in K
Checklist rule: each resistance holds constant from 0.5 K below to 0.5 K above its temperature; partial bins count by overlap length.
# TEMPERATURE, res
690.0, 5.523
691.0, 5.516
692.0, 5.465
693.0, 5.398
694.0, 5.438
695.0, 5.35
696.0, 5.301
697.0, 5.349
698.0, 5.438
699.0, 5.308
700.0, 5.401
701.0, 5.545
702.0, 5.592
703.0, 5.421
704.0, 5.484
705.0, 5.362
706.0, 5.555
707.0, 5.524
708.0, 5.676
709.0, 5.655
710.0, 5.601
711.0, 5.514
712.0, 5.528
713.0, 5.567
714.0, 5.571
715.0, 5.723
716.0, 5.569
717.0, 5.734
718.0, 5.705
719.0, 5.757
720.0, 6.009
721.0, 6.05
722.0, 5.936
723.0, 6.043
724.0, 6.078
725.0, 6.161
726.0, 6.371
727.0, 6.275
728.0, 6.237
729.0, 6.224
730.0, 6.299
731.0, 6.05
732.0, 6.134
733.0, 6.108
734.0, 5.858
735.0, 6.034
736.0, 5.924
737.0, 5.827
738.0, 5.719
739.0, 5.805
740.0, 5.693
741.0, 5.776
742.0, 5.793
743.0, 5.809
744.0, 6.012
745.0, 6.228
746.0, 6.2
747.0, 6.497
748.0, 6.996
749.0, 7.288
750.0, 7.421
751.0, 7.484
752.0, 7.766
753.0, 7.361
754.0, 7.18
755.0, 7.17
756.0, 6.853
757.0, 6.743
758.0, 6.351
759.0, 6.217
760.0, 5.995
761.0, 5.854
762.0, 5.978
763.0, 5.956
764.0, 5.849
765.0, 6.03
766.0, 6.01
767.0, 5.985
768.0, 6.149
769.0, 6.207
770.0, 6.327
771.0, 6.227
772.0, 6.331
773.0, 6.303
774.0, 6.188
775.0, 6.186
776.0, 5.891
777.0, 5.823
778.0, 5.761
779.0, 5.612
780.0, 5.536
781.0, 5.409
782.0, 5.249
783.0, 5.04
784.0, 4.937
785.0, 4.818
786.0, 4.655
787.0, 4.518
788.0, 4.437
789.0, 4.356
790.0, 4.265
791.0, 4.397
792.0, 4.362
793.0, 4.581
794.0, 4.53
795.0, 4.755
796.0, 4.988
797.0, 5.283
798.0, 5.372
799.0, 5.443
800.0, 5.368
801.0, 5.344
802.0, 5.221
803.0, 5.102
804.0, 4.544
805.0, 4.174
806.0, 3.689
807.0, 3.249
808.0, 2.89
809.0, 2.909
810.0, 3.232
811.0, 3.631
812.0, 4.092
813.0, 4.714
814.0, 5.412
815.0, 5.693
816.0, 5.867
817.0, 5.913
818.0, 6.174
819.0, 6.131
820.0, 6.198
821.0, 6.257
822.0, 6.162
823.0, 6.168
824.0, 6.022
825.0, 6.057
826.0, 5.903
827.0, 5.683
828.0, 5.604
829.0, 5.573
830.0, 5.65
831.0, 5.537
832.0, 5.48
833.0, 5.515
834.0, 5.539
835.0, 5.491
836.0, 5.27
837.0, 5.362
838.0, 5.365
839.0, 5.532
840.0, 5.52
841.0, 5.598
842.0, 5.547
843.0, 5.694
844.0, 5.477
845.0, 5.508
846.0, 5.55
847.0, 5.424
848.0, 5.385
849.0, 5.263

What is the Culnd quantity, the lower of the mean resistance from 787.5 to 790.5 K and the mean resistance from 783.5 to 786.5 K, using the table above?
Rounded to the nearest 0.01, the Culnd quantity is 4.35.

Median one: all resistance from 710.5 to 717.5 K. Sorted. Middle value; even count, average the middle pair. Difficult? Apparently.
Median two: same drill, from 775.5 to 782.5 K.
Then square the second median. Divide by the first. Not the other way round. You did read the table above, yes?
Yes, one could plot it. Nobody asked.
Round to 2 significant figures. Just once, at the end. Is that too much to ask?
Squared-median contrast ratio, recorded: 5.7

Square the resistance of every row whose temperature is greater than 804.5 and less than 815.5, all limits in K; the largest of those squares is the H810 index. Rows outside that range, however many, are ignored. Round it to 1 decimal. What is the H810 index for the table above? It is 32.4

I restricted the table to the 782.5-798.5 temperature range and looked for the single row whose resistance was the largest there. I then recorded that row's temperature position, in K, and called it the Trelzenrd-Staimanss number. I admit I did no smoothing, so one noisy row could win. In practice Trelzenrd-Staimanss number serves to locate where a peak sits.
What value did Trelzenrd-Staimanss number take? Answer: 798.0 K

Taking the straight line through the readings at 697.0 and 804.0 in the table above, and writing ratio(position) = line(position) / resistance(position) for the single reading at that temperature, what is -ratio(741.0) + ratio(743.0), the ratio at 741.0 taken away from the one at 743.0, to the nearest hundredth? -0.01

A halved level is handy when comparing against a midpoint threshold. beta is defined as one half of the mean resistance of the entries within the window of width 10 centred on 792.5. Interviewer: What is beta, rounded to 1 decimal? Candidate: 2.3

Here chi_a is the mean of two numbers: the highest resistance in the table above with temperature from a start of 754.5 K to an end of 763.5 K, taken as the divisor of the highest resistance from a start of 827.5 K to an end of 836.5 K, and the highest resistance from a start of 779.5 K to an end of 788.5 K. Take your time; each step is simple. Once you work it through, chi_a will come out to 3.16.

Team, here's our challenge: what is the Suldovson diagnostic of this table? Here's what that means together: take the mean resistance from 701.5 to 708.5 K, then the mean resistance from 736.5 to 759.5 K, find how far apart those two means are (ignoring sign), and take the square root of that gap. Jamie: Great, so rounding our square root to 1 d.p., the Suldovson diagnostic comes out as 1.0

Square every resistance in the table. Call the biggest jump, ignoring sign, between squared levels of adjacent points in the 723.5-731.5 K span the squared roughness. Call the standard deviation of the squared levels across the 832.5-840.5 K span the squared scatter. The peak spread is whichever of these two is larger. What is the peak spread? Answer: 3.1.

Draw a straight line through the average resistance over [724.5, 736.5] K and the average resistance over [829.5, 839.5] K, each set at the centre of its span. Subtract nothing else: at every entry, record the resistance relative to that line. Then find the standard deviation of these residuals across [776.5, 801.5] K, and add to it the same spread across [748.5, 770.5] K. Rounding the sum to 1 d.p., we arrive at 1.1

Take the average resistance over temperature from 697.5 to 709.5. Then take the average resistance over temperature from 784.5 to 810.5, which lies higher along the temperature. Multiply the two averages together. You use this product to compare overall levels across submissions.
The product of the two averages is 24.6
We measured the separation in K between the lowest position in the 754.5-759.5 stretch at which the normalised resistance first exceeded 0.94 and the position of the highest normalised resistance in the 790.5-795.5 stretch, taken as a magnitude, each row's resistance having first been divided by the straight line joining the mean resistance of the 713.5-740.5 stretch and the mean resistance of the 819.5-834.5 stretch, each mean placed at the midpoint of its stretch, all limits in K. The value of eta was 40 K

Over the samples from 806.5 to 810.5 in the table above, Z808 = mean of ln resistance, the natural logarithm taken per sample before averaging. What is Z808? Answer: 1.12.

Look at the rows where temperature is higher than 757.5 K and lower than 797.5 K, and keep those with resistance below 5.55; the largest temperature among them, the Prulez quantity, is 797.0 K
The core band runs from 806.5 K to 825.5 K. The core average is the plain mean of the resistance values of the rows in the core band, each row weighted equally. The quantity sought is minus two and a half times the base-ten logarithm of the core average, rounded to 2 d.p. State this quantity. -1.77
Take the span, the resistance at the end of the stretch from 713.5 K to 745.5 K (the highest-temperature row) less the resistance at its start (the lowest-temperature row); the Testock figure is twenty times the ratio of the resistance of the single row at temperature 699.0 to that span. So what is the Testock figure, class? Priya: 162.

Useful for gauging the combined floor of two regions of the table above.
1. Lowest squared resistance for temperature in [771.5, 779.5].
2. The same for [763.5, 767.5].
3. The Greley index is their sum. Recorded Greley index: 66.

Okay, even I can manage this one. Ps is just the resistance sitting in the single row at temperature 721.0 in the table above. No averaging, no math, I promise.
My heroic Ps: 6.05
